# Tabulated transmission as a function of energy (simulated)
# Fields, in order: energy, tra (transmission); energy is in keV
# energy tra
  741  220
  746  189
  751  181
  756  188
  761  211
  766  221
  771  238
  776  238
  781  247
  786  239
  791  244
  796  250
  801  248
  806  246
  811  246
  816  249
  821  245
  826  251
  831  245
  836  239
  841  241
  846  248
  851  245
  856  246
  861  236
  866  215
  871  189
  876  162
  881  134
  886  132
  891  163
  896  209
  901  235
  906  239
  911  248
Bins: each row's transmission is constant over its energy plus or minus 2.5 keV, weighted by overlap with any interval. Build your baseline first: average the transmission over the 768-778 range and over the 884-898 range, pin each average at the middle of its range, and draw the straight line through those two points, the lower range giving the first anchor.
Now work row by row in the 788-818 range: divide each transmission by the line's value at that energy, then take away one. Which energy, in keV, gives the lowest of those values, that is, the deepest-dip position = 791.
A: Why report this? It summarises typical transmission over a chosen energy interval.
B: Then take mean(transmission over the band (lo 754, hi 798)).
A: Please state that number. 231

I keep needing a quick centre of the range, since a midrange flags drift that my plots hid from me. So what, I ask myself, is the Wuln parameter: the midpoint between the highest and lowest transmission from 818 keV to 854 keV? 245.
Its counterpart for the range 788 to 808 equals 247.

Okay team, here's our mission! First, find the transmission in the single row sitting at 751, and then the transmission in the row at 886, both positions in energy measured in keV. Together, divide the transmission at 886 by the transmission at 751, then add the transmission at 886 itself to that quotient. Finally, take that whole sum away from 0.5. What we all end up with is -132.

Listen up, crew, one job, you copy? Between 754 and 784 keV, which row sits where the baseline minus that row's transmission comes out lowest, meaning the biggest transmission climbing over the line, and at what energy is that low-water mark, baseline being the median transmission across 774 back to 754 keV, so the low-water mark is 781 keV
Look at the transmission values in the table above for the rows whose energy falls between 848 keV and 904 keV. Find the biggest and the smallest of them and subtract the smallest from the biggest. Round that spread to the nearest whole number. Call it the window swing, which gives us 114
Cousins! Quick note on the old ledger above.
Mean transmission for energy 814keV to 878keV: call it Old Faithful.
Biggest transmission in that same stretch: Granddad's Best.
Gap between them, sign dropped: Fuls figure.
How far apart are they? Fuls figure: 19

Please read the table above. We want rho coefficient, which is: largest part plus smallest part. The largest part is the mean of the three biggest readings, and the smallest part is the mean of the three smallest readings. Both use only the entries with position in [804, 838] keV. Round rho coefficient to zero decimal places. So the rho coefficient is 492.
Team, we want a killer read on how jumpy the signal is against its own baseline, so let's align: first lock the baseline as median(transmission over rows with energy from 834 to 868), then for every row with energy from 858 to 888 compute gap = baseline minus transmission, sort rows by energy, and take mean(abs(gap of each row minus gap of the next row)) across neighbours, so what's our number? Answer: 21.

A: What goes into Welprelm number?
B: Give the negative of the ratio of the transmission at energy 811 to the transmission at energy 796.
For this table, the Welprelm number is -0.98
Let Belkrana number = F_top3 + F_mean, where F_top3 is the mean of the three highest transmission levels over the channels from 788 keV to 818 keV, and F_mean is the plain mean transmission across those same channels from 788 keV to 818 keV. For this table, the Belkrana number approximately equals 496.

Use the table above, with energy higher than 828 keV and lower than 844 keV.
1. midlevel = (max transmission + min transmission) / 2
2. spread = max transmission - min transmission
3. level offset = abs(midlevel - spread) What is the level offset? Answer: 236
